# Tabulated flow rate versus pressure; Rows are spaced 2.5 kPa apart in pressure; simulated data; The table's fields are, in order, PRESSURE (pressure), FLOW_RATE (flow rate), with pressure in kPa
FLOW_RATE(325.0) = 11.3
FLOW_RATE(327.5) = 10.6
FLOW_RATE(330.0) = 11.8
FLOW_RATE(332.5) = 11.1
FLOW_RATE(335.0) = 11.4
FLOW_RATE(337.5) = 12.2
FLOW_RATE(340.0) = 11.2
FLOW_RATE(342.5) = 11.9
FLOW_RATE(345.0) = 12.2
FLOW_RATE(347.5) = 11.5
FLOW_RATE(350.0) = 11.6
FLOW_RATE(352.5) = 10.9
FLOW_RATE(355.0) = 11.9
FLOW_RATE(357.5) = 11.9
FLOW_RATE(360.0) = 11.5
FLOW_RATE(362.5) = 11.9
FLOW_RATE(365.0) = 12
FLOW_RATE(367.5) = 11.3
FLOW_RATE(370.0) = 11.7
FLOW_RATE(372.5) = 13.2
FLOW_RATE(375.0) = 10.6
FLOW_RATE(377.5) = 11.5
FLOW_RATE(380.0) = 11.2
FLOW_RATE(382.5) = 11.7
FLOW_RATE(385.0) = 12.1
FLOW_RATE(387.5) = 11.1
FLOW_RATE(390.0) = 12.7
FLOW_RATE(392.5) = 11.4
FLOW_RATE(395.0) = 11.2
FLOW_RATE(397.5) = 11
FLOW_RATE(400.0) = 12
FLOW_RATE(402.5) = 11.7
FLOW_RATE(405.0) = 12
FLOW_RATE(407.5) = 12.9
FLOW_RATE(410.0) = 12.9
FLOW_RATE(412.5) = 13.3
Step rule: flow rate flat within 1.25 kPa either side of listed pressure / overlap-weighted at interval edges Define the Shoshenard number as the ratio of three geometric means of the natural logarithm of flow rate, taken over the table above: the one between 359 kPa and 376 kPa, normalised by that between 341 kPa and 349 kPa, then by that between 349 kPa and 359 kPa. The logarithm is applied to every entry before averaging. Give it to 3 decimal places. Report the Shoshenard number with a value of 0.406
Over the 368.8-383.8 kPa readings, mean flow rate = 11.7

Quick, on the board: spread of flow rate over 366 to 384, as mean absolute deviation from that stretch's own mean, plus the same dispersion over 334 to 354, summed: 0.88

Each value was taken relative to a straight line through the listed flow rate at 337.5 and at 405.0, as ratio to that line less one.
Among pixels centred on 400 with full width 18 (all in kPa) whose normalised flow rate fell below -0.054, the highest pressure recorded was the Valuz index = 397.5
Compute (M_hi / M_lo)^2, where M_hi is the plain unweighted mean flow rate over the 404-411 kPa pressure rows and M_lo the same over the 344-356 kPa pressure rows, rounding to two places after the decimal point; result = 1.18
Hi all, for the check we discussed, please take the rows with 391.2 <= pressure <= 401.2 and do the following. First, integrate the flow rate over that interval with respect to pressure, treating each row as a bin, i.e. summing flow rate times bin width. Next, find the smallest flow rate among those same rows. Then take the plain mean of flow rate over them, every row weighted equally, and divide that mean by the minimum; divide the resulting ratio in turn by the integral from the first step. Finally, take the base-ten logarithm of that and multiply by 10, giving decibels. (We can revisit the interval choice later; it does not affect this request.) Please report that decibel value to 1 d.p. -20.4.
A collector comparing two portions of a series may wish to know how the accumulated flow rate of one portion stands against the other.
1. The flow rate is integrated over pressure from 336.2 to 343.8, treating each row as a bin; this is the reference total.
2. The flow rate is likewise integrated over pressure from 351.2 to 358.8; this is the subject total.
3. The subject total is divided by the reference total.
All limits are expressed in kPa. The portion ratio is 0.98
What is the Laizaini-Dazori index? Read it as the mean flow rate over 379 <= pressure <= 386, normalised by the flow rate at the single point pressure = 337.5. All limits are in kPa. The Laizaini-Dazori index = 0.96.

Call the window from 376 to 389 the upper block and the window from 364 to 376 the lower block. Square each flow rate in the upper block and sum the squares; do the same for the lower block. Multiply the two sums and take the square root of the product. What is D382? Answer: 680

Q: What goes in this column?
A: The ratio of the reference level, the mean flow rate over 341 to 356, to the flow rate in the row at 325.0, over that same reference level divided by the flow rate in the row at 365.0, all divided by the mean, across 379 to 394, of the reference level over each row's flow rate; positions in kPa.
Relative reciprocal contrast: 1.06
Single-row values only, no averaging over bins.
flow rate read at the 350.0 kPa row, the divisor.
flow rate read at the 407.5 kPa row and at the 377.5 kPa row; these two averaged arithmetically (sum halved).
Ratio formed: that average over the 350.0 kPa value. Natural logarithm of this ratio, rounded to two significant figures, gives 0.050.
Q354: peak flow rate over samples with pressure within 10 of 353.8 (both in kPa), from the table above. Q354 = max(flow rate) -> 12.2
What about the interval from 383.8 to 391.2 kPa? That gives 12.7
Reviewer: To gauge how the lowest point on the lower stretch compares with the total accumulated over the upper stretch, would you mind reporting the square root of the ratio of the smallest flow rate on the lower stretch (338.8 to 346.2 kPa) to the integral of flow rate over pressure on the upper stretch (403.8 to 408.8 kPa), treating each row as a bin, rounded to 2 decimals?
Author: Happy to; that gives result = 0.42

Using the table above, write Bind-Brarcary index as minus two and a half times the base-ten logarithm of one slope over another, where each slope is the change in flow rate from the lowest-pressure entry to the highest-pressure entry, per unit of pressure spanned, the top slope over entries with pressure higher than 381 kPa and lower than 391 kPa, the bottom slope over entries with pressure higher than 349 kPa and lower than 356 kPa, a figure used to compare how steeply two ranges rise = -0.9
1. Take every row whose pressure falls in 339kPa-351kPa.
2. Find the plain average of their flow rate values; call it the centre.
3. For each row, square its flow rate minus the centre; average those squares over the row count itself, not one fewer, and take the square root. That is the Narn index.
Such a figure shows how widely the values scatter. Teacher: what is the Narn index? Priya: 0.34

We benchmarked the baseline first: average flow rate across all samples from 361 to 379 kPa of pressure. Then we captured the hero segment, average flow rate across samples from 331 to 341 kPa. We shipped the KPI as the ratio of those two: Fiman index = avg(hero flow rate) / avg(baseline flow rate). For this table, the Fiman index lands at 0.98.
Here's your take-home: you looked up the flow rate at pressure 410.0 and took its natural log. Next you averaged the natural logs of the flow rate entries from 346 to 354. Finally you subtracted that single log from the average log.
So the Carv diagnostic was -0.13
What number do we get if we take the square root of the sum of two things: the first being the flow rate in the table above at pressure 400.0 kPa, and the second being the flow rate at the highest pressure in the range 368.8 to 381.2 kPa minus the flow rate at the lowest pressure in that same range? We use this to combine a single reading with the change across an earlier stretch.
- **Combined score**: 3.39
